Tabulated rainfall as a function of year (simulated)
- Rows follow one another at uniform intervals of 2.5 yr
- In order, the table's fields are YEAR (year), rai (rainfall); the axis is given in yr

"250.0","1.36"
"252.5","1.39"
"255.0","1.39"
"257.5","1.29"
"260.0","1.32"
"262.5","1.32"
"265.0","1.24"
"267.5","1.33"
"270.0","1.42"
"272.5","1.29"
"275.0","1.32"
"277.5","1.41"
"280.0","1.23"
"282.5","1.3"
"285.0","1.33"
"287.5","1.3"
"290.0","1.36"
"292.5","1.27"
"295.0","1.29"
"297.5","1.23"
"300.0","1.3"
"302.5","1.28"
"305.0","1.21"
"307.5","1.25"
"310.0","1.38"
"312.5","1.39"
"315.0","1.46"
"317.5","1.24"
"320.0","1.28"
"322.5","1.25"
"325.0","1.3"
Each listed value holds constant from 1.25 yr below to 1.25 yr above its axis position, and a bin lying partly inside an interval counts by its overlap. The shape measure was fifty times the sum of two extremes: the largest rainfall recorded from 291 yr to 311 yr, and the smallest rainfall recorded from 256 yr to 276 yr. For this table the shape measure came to 131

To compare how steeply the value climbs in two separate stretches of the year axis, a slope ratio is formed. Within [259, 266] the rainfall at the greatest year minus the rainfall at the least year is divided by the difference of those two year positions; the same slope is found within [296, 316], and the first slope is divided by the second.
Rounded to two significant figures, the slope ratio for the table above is -1.2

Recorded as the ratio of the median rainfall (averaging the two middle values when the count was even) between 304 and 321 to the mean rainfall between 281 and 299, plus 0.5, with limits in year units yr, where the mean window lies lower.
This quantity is 1.487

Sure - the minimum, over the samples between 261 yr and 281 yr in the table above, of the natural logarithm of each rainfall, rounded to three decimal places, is 0.207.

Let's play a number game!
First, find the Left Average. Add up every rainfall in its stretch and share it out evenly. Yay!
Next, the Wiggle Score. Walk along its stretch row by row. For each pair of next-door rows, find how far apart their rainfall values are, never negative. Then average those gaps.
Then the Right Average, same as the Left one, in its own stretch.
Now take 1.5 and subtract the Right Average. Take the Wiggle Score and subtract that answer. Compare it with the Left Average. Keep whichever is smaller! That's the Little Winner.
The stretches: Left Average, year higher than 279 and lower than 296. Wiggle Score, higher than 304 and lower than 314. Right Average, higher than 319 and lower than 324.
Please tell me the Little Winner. -0.17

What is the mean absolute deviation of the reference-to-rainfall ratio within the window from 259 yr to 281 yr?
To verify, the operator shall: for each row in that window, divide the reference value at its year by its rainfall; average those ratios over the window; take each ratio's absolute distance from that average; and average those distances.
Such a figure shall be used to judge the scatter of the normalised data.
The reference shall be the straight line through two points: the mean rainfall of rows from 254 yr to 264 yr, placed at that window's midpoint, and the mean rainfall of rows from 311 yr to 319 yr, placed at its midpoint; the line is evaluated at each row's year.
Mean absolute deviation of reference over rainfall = 0.0356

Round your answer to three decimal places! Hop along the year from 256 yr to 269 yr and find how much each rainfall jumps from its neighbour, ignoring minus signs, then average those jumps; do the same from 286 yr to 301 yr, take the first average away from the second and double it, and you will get 0.020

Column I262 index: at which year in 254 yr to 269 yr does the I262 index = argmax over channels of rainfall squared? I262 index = 255.0 yr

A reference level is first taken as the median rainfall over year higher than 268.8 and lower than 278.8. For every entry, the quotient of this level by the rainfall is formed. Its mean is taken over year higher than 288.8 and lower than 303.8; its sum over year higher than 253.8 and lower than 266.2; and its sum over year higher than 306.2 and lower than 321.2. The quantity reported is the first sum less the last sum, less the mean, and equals -2.0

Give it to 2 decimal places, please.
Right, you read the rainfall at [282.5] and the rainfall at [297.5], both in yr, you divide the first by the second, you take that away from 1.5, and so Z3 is 0.44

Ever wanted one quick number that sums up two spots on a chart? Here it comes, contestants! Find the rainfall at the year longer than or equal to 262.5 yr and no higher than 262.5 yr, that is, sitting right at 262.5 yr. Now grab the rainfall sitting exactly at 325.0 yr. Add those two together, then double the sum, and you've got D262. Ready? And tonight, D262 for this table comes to 5.24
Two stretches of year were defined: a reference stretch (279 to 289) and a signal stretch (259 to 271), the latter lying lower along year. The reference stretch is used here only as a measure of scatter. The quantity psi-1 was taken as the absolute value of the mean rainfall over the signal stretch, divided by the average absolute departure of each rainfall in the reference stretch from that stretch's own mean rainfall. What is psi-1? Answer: 44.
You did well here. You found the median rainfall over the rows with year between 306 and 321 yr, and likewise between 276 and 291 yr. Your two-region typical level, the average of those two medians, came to 1.32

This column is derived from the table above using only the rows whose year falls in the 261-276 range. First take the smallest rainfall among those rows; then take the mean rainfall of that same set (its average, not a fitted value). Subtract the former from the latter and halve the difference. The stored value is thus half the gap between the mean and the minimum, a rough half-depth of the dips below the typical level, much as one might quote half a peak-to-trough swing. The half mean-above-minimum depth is 0.040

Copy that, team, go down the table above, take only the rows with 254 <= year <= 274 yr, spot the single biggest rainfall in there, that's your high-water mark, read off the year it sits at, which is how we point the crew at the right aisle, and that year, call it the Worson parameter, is 270.0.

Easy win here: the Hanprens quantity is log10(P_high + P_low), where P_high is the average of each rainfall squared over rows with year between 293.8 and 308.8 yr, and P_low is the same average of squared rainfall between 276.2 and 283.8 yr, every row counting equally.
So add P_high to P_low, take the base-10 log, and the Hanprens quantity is 0.521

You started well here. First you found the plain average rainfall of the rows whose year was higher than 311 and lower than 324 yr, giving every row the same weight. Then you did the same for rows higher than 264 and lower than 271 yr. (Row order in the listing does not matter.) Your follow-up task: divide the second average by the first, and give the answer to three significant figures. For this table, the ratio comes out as 1.00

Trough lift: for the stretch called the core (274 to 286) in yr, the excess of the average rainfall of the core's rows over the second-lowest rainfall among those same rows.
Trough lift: 0.018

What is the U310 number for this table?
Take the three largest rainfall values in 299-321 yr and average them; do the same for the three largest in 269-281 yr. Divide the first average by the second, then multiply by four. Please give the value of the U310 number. 4.08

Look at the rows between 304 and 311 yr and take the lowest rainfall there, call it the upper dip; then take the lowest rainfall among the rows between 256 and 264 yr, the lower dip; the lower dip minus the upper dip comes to 0.08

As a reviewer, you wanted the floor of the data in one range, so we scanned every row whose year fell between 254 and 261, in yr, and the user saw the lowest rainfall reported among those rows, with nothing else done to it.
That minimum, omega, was 1.29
